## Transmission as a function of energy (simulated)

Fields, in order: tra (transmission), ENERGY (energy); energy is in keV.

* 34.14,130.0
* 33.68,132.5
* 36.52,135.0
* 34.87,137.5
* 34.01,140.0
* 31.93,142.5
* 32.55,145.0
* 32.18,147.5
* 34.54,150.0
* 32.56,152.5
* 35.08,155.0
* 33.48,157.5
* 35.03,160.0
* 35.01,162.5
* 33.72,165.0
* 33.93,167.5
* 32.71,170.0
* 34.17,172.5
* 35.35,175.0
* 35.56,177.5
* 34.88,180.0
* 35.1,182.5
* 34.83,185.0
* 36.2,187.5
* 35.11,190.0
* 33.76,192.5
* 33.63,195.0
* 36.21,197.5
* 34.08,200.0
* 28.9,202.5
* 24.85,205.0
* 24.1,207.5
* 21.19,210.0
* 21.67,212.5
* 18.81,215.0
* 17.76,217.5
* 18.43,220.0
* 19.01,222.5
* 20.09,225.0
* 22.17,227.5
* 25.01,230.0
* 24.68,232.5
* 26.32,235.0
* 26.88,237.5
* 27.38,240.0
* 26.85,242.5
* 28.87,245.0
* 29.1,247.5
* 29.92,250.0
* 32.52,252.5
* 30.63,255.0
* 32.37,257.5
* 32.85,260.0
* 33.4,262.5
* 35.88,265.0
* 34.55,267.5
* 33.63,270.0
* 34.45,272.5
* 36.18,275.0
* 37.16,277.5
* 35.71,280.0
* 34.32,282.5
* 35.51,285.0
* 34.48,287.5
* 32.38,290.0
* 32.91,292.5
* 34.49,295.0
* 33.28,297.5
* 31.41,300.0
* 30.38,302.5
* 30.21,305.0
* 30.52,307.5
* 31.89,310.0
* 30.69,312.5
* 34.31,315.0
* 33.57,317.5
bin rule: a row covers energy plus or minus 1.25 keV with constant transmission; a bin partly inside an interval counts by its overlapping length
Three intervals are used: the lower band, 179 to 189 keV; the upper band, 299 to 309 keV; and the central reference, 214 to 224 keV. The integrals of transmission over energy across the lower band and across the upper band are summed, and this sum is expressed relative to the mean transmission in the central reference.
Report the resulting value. 36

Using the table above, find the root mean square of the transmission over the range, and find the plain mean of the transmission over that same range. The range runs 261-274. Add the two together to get 69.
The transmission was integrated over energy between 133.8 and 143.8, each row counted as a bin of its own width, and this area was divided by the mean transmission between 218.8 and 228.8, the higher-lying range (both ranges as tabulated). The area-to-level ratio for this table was 17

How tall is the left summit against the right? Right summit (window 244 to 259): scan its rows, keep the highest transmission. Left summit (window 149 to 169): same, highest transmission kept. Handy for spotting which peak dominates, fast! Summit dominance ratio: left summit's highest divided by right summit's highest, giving 1.08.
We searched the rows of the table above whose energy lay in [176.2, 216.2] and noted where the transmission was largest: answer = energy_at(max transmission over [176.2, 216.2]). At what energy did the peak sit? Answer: 197.5 keV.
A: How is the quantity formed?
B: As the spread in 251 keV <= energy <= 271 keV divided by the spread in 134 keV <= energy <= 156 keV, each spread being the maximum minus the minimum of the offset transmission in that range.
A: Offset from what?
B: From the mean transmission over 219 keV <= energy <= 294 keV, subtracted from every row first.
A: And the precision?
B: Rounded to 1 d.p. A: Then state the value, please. 1.1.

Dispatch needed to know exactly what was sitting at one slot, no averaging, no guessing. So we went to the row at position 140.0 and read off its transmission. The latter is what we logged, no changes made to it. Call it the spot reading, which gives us 34.01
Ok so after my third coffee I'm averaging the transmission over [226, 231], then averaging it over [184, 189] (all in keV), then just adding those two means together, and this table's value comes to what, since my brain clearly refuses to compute 59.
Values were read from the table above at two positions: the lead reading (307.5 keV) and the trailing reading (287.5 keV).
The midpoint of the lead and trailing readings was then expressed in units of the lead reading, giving 1.06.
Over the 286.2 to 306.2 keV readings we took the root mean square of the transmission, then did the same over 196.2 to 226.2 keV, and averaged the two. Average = 28.5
